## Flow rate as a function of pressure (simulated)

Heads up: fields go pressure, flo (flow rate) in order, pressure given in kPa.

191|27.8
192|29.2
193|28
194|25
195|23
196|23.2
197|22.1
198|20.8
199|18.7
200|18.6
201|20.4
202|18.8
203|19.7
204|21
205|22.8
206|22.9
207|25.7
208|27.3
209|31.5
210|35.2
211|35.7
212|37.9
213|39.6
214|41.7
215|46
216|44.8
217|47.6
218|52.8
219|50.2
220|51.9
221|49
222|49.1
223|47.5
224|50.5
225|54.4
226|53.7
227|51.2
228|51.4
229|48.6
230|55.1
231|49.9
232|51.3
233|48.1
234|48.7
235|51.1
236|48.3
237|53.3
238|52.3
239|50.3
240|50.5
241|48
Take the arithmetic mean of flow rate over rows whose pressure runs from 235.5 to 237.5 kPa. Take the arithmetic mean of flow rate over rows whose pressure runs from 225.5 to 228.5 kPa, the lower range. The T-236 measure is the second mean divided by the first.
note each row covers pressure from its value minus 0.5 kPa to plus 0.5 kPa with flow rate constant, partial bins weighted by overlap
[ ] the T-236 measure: 1.0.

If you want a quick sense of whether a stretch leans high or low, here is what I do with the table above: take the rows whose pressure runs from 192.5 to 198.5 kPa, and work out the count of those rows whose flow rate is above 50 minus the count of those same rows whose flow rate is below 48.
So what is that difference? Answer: -6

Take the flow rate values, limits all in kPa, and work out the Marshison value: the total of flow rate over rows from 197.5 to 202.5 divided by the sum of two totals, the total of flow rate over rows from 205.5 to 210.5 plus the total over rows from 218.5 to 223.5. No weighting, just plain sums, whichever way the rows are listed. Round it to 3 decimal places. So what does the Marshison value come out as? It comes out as 0.249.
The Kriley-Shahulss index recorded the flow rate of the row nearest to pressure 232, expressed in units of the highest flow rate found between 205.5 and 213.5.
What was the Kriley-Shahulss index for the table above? 1.30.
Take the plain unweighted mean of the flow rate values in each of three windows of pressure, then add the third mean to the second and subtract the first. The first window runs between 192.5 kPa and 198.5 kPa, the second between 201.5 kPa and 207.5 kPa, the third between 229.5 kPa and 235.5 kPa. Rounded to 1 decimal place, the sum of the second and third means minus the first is 48.8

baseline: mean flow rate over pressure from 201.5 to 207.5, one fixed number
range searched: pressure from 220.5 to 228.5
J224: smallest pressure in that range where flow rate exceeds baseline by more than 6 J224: 221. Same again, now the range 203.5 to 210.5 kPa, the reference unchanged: 209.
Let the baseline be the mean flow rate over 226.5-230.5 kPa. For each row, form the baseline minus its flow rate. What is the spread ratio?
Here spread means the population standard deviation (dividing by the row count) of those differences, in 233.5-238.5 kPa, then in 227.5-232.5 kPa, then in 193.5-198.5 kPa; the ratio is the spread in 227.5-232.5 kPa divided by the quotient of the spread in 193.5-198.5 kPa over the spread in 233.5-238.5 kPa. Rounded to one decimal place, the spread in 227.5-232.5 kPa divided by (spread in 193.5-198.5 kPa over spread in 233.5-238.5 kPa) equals 3.1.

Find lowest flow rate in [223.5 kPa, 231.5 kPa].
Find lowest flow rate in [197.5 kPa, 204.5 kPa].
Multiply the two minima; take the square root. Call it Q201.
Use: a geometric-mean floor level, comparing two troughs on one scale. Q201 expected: 30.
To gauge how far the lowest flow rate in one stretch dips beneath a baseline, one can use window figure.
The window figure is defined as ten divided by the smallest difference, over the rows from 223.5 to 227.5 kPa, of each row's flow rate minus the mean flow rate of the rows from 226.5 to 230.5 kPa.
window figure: -9.3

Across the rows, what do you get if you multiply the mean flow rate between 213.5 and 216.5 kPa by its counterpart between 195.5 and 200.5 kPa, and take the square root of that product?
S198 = 30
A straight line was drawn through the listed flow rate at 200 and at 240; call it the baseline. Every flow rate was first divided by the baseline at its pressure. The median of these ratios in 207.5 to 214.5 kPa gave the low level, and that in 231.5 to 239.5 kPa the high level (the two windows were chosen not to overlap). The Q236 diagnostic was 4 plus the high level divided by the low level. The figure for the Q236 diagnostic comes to 4.81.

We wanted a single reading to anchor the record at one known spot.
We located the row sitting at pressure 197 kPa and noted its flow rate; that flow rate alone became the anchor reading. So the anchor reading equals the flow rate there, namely 22.1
